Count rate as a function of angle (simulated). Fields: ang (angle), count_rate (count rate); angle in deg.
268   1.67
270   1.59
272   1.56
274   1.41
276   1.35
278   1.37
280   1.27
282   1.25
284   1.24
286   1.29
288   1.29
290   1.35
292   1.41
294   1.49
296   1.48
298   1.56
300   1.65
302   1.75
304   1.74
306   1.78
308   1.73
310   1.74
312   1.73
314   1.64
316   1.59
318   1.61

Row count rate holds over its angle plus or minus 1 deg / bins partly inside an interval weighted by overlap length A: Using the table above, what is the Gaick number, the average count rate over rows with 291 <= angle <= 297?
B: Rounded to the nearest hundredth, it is 1.46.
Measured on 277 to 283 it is 1.30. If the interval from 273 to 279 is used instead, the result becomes 1.38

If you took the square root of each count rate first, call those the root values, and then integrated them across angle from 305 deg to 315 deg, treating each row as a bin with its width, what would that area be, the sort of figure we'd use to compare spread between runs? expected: 13.1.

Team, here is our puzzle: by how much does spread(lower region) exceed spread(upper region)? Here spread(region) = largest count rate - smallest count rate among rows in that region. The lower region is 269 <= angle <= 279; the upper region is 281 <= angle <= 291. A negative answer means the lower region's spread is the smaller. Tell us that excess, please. 0.13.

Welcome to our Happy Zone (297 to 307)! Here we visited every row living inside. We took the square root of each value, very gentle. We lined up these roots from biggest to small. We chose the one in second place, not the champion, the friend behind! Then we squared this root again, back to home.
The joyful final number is 1.75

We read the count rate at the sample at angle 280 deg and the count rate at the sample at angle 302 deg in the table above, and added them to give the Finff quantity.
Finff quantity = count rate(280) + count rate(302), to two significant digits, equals 3.0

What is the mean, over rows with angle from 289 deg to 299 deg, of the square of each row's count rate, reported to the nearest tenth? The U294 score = 2.1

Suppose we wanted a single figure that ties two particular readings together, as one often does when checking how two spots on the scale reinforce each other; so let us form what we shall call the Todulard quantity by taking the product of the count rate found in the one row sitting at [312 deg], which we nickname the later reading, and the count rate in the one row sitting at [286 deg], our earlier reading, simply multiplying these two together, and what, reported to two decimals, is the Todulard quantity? 2.23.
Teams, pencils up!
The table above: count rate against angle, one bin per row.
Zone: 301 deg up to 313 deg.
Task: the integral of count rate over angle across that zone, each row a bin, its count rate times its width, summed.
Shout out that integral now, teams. 20.9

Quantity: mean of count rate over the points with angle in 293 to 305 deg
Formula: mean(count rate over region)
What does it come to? 1.61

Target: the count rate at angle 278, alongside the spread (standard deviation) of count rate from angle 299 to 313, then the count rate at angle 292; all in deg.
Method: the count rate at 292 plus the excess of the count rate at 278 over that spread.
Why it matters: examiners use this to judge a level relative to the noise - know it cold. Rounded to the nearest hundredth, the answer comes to 2.74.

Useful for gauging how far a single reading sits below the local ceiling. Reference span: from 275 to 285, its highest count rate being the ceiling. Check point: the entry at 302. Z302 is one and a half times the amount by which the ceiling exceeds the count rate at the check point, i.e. -0.57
